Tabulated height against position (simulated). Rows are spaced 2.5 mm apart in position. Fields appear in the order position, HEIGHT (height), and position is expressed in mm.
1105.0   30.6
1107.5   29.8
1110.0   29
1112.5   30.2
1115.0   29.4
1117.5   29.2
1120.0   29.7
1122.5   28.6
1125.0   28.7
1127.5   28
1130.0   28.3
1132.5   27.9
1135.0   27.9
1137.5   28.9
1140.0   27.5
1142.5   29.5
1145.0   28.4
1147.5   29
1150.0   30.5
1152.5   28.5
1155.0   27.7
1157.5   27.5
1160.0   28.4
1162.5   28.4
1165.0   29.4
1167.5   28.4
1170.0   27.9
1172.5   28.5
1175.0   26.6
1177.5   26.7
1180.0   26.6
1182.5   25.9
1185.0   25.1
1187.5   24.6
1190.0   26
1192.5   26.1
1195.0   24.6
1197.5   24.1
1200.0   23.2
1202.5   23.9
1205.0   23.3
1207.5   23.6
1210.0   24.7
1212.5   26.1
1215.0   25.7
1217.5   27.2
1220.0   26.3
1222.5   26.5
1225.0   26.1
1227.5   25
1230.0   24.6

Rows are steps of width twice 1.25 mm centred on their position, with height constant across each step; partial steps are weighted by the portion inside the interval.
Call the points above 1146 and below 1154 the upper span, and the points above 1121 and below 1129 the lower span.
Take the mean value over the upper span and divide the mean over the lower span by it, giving 0.97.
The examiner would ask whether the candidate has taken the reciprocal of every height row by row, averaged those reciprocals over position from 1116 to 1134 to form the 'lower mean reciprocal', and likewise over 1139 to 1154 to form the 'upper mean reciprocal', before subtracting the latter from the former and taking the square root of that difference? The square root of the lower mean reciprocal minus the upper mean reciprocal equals 0.018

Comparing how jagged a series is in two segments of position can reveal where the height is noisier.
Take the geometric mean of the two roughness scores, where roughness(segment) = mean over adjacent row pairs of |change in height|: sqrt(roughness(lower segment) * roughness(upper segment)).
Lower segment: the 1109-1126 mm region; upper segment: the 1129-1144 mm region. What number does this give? 0.79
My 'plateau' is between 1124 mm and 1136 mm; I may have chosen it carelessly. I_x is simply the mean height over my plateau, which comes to 28.2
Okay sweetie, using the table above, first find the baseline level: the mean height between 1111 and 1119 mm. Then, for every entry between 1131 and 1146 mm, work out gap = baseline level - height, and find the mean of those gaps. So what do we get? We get 1.2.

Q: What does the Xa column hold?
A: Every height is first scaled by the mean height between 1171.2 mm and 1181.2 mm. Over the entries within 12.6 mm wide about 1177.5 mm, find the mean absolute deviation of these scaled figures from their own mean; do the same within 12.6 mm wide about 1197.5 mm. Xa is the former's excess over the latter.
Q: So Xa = 0.00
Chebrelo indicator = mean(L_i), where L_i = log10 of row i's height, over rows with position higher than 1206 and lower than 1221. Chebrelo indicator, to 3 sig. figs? 1.41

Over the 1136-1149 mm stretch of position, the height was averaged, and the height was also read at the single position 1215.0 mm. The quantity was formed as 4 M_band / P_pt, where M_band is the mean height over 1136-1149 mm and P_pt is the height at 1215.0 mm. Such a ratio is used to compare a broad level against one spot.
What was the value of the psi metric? 4.46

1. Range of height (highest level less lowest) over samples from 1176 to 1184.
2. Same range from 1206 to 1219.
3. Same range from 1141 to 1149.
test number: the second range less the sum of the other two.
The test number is 1.70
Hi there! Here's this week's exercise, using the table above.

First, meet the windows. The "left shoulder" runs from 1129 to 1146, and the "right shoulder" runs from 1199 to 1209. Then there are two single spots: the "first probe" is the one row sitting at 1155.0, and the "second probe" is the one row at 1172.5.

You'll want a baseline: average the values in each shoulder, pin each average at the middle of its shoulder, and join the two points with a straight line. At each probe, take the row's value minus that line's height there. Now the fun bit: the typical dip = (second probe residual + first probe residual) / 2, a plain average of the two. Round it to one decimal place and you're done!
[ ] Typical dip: 1.7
